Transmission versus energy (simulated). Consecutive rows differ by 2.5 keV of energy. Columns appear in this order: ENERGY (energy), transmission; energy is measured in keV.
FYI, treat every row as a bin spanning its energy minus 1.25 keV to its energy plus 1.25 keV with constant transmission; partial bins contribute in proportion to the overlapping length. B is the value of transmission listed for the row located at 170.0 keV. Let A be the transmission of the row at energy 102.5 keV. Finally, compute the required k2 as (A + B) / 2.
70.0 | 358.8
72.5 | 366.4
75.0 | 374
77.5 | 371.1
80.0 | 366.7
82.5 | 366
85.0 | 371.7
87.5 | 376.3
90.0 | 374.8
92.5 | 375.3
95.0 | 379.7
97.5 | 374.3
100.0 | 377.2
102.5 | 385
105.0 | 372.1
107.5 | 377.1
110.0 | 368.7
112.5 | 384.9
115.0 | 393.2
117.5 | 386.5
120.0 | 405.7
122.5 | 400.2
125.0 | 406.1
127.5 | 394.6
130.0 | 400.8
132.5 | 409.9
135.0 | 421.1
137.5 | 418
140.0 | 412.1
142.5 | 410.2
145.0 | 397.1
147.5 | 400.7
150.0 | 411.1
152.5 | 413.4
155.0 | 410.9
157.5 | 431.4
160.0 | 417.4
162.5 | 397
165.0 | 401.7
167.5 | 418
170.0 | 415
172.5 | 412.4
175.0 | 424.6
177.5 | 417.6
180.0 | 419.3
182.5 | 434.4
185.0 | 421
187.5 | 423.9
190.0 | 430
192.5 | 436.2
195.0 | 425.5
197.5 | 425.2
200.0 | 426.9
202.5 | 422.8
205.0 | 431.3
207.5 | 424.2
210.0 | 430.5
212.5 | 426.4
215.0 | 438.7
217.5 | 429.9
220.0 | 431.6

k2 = 400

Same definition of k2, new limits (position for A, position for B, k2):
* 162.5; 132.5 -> 403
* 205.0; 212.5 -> 429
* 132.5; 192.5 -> 423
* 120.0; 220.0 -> 419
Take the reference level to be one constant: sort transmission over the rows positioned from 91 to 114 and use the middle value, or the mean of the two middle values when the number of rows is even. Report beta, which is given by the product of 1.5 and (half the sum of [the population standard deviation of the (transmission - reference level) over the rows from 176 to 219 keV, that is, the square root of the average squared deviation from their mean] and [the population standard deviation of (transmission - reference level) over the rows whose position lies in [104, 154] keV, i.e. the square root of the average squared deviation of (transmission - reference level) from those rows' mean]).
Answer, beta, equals 15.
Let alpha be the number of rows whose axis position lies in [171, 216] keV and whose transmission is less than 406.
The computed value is 0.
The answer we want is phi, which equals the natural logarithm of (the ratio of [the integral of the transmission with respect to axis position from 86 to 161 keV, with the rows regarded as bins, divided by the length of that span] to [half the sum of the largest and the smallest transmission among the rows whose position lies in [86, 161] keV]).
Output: -0.010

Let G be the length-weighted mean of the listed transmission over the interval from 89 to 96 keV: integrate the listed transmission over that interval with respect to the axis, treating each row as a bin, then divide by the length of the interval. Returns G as 377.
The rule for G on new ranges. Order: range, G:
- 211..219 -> 432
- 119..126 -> 404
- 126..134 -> 403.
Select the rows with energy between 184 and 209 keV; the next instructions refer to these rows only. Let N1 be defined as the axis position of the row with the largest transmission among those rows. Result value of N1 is 192.5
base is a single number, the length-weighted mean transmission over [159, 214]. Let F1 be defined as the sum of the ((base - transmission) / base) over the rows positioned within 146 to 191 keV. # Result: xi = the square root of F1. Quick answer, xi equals 0.5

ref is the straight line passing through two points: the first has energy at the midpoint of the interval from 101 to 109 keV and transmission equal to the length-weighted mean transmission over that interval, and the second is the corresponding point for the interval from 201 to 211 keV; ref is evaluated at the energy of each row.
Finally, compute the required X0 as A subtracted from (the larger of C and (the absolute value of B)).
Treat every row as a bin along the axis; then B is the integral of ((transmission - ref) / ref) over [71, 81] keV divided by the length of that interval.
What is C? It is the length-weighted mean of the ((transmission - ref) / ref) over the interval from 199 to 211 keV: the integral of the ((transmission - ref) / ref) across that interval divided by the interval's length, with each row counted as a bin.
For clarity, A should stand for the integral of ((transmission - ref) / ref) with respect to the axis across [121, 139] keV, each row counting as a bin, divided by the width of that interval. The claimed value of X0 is -0.028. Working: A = 0.044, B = 0.016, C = 0.001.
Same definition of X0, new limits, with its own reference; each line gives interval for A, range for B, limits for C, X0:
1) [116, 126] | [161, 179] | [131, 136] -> 0.023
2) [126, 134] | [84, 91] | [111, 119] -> -0.018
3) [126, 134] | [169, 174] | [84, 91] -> -0.018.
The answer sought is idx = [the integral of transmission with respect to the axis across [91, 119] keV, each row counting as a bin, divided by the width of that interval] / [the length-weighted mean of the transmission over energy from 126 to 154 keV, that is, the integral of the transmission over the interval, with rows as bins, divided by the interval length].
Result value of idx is 0.93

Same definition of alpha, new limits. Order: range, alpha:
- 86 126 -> 15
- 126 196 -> 6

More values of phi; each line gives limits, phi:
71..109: -0.005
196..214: 0.000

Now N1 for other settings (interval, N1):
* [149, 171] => 157.5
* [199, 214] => 205.0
